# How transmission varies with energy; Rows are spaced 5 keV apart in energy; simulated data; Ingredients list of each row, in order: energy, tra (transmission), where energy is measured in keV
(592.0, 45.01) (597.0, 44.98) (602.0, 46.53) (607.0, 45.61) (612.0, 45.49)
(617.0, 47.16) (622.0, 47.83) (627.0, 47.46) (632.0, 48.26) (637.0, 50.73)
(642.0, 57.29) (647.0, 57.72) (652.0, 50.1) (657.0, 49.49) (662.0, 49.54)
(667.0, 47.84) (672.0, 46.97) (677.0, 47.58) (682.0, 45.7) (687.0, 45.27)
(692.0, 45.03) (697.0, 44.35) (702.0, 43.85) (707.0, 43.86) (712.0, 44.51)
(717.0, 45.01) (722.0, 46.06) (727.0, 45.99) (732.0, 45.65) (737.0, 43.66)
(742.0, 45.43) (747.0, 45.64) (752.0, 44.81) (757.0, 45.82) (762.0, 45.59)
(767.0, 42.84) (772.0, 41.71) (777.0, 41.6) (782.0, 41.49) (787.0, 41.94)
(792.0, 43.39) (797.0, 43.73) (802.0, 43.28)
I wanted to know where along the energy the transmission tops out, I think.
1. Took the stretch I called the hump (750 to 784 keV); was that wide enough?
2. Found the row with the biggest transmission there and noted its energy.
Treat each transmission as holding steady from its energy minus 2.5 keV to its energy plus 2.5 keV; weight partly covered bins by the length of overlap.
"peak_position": 757.0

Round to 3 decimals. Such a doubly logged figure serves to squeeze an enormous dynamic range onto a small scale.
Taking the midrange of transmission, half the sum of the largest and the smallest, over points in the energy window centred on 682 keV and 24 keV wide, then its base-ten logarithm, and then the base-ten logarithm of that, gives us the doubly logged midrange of 0.222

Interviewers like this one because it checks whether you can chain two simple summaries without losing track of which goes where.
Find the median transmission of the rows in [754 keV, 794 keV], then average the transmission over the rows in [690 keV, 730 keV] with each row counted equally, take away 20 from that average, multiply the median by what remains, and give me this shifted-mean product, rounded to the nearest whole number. 1053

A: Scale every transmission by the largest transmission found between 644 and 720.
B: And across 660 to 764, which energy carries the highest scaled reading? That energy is 662.0 keV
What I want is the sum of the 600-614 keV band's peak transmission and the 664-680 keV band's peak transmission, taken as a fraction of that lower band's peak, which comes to 2.028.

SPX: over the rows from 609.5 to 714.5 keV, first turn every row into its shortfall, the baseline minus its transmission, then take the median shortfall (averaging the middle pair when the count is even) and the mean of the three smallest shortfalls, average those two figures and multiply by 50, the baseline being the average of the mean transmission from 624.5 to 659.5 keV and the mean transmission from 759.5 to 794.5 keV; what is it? -212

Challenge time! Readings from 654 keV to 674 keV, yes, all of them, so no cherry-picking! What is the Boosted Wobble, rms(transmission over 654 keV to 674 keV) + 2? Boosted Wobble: 50.5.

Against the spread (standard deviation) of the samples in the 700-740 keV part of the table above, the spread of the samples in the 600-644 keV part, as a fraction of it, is 3.7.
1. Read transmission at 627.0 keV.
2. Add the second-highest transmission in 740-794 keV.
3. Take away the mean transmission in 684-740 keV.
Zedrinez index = 48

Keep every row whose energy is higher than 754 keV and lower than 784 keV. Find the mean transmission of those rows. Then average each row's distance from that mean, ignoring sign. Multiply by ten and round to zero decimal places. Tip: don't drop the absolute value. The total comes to 17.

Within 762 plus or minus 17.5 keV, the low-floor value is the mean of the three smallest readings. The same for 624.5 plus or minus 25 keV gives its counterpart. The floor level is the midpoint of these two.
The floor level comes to 43.96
